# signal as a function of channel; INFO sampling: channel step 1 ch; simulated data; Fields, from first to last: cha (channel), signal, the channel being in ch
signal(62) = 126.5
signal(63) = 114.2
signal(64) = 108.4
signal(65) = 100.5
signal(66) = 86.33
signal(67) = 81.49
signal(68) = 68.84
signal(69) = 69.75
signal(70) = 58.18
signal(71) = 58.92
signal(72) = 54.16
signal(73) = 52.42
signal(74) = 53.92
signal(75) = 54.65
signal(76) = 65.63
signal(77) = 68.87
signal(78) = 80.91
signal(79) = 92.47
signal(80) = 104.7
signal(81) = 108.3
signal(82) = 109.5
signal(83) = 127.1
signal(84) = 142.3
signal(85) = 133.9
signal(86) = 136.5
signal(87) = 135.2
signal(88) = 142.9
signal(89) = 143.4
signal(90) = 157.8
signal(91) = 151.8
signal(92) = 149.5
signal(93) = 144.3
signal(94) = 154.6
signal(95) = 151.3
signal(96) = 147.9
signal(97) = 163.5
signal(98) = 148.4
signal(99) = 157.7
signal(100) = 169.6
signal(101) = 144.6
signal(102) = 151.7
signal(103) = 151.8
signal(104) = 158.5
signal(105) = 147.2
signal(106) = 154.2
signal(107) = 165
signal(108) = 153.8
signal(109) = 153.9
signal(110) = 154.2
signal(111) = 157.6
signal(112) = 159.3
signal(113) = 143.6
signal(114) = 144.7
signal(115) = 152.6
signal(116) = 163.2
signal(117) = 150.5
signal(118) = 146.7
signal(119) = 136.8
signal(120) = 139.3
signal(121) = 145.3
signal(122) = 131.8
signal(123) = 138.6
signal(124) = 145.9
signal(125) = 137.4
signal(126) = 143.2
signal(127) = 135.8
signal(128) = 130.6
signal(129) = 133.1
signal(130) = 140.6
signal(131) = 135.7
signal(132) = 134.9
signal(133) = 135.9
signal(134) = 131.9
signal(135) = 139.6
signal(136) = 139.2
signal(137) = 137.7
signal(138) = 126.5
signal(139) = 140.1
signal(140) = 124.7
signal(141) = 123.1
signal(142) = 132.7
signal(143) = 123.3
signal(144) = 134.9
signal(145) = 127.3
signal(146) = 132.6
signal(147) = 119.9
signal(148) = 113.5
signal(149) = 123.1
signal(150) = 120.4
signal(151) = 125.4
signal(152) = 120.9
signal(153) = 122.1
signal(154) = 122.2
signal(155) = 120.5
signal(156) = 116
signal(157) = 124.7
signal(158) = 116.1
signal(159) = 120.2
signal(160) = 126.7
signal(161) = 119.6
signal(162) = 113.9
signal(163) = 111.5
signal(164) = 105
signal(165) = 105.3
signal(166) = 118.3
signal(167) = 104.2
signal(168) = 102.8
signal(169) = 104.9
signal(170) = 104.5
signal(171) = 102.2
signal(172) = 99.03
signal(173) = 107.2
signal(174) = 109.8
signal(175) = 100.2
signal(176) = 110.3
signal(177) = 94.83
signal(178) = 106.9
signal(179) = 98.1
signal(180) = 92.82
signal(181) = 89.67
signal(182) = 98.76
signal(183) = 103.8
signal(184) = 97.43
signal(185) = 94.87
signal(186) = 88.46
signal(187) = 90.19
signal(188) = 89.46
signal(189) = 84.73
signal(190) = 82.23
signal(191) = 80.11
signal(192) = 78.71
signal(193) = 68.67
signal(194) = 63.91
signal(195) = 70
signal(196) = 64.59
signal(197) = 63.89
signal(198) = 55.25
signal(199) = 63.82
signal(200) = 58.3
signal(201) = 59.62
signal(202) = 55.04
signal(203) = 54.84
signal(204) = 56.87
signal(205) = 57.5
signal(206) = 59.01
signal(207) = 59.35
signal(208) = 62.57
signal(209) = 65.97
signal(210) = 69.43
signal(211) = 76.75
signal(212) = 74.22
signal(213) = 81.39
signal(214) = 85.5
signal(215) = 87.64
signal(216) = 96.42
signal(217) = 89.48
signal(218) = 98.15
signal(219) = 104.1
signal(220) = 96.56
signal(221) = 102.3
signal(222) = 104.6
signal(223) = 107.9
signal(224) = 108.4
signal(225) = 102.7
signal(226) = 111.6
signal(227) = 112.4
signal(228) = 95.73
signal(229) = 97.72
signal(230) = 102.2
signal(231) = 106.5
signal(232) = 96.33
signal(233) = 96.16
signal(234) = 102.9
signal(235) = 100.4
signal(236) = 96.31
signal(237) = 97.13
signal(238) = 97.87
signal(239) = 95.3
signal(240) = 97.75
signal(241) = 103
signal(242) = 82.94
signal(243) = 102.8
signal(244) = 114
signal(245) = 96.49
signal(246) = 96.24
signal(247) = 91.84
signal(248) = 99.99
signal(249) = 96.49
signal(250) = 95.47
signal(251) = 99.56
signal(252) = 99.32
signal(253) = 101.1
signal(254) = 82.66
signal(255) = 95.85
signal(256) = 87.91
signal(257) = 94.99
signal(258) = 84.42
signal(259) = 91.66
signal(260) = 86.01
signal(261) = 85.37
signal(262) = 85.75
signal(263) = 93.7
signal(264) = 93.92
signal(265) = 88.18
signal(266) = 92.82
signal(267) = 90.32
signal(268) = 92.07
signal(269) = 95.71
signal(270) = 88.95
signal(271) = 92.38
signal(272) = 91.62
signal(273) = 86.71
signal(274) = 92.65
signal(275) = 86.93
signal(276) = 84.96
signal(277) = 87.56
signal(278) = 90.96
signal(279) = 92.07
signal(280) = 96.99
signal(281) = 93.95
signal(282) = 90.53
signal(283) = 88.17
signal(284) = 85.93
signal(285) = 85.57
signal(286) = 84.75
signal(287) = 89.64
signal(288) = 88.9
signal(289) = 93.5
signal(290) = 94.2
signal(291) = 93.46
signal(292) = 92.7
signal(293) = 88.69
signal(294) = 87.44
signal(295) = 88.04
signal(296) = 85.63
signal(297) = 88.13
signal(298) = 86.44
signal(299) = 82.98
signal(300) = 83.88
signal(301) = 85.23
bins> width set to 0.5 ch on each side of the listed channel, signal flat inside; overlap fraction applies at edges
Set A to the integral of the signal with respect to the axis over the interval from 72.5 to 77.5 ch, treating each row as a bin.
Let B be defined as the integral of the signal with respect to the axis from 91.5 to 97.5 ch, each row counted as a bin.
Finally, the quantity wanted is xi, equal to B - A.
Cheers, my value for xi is 616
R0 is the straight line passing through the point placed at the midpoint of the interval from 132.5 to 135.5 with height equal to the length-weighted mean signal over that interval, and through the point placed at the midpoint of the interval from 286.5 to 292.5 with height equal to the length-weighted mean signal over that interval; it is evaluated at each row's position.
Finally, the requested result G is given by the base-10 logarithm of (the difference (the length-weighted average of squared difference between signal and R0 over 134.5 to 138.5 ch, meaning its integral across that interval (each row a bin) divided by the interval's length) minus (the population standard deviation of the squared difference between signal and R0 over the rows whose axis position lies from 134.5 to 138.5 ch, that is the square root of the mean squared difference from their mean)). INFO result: 0.5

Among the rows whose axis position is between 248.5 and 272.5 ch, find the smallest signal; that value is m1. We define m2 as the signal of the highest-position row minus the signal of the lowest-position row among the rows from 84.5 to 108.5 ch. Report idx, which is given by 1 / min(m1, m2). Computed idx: 0.05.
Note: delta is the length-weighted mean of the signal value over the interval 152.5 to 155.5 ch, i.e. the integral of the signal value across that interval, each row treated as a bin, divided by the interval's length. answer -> 122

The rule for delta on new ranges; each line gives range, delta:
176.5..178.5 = 101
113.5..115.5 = 149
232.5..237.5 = 99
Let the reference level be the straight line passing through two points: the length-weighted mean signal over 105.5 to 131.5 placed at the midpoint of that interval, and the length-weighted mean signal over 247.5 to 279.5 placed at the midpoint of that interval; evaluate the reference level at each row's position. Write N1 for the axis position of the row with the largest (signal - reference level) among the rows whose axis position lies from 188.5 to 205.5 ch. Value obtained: 189 ch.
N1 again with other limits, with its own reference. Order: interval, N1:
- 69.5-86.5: 84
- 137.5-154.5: 139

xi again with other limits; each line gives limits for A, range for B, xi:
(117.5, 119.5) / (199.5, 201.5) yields -166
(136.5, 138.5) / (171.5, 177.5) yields 357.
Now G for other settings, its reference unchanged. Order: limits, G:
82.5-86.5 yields 1.9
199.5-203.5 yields 3.5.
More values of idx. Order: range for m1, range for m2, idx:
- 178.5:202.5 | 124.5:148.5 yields -0.04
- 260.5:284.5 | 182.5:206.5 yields -0.02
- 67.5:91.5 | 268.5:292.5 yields -0.33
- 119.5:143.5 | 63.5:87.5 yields 0.04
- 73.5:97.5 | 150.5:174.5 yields -0.06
